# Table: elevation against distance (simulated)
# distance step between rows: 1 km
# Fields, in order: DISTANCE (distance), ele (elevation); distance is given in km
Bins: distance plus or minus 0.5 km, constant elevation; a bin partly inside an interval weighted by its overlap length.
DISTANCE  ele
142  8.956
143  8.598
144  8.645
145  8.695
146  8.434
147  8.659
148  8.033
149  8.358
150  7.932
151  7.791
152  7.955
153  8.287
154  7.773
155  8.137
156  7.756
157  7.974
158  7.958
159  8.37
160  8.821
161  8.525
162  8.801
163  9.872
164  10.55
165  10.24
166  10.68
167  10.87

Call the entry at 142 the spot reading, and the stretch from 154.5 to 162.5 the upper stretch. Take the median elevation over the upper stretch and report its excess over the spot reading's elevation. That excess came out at -0.70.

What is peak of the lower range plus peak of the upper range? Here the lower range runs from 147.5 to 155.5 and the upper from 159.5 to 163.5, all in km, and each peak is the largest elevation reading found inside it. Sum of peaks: 18.2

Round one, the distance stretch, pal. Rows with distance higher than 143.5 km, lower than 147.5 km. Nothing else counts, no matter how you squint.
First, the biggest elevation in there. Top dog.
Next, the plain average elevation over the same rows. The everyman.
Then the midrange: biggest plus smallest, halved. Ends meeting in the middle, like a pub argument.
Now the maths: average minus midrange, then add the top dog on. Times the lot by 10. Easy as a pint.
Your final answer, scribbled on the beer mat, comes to 87.4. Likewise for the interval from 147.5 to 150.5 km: 83.2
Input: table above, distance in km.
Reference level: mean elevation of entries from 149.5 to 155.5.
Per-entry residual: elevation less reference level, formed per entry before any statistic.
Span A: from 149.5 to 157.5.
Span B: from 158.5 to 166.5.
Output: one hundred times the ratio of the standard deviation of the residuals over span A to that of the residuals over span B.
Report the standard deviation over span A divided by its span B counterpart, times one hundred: 20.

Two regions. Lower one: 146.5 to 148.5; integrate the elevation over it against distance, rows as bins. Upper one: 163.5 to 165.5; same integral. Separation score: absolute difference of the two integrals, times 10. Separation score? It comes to 41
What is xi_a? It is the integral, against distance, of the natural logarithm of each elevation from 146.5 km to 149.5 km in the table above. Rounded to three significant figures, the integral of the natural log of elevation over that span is 6.37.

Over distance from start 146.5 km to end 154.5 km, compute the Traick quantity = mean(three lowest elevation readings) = 7.83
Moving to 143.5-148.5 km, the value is 8.37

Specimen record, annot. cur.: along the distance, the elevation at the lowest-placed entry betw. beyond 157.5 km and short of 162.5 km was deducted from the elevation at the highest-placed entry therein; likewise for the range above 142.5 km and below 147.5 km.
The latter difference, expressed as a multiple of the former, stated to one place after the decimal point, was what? 0.1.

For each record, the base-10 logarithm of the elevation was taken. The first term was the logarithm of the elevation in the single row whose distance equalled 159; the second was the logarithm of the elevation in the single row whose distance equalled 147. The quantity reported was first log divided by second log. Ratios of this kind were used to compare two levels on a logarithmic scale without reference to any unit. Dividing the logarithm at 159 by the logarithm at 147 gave 0.98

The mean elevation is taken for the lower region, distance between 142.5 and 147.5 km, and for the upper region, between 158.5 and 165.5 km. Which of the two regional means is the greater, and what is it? 9.3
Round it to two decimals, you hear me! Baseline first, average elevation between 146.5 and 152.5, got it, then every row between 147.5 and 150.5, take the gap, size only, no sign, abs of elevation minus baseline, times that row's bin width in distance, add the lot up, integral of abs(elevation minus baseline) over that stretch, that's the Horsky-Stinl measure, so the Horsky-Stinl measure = 0.51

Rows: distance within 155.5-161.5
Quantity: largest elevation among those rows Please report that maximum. 8.821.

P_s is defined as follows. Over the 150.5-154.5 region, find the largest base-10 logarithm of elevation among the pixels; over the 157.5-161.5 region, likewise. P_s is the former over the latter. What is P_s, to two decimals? 0.97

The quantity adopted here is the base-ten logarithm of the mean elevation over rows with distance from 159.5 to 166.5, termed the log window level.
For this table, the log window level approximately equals 0.984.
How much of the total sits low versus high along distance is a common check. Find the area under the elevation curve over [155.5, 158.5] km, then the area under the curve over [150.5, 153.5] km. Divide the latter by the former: 1.01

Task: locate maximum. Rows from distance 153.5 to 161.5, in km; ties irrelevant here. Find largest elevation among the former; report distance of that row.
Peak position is 160 km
